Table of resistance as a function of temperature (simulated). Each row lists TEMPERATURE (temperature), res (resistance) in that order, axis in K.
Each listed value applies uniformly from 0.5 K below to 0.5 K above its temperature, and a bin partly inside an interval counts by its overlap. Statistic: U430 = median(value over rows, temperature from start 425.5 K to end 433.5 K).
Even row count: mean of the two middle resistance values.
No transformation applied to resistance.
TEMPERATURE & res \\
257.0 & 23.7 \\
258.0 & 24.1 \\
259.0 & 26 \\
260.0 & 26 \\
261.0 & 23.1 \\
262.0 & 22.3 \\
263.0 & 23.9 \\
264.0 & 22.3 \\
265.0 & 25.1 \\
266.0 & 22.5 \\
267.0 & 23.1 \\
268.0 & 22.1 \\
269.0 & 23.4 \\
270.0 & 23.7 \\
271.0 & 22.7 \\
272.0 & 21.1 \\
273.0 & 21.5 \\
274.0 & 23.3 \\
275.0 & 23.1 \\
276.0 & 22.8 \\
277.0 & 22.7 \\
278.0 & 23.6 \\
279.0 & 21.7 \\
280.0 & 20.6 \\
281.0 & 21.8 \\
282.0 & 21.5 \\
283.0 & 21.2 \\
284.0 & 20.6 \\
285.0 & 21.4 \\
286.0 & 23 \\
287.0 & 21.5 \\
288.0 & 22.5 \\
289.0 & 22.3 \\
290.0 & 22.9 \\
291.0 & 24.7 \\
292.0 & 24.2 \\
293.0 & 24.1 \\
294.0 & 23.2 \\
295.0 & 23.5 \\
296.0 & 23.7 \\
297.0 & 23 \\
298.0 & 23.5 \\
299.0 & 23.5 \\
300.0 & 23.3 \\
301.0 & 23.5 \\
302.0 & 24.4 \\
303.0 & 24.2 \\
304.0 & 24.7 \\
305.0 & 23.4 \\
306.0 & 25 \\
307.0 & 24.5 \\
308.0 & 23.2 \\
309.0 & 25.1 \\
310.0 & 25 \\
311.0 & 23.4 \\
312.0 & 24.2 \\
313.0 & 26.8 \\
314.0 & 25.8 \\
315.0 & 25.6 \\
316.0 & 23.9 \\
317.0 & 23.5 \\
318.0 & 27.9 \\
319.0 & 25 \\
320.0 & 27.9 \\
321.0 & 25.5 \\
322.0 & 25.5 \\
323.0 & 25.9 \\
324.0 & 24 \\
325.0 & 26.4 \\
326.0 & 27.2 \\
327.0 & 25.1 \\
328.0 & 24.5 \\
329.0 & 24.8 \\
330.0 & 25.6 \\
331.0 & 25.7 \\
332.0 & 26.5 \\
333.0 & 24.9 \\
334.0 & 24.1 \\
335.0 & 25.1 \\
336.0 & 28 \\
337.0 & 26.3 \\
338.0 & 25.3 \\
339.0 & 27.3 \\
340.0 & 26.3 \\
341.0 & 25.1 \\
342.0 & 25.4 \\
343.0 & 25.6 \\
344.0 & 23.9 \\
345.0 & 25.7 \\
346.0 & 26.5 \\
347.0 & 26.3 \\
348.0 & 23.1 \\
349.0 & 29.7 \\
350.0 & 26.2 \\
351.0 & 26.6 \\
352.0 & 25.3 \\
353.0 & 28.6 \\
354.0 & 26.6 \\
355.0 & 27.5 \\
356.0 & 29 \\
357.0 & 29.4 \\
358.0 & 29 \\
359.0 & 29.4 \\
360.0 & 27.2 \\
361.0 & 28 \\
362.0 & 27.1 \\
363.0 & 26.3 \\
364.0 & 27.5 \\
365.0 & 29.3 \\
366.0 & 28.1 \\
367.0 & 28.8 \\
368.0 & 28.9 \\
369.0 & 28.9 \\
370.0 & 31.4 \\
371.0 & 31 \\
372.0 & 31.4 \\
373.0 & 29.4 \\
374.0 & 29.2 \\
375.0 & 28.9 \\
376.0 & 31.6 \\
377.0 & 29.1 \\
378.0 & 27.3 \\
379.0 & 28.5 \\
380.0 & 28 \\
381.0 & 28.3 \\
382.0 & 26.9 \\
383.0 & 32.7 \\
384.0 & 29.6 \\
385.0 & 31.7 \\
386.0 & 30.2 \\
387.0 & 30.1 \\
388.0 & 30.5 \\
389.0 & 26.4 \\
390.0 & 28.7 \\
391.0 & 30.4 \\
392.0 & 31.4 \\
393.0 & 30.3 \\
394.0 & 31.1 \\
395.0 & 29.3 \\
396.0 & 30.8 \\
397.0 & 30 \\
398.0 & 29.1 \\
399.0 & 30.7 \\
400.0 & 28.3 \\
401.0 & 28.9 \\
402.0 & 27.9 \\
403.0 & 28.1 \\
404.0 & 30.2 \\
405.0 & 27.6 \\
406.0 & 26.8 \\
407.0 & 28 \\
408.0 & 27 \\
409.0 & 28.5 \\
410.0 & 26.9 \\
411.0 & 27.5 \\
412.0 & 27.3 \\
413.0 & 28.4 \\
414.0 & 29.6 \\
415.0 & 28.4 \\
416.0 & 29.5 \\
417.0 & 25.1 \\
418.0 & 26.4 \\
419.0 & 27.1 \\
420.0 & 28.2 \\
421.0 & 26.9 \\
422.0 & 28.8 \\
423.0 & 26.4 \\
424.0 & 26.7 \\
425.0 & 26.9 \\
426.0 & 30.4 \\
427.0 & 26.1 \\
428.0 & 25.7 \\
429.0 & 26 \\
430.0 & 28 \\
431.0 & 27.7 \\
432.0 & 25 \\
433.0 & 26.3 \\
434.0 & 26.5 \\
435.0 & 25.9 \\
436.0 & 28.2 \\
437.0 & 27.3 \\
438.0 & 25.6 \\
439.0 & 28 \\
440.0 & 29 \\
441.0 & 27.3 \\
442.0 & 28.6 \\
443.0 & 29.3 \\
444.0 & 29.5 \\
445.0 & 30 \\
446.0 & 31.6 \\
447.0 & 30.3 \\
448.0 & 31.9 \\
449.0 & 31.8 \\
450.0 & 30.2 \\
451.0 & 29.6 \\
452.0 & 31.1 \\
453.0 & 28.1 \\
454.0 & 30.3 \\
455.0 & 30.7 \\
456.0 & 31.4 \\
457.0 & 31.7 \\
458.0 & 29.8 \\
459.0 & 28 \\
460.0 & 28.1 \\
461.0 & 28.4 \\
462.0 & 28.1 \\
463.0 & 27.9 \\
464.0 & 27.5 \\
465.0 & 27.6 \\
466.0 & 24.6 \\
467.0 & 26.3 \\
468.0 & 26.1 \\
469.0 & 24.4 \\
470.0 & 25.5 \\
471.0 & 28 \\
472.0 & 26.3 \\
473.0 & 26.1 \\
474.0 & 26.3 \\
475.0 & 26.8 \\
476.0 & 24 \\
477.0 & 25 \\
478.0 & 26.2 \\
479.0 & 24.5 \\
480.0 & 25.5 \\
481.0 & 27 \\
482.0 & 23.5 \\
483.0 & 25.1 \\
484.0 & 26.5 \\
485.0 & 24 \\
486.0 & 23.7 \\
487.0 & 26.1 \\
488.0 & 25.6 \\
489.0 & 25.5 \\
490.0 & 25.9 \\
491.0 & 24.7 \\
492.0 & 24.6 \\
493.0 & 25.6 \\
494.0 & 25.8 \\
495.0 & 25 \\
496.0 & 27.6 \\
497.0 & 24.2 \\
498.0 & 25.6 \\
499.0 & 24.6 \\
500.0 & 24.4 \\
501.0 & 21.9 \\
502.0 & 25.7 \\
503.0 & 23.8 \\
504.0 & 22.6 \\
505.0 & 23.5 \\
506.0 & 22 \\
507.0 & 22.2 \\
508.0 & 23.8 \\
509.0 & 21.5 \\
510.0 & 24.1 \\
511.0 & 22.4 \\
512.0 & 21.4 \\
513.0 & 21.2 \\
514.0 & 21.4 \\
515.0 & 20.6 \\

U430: 26.2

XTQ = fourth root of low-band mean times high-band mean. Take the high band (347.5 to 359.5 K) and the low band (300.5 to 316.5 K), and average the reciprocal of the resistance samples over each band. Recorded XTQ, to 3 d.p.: 0.196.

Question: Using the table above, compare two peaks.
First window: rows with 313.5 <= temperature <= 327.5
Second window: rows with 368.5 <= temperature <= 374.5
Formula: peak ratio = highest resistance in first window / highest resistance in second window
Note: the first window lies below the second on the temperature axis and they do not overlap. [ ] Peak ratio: 0.89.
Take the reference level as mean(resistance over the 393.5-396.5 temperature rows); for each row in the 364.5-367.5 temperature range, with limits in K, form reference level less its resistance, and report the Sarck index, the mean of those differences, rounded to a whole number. 2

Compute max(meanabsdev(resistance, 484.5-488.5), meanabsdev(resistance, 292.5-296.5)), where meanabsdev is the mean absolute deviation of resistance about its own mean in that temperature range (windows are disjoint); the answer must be 1.0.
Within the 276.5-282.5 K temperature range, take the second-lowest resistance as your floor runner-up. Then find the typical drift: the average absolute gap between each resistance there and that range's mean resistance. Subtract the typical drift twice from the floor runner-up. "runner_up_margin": 19.9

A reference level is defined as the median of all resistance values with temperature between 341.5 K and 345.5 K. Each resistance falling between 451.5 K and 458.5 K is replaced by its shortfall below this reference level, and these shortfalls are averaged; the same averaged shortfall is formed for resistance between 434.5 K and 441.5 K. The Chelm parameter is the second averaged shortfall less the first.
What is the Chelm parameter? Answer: 3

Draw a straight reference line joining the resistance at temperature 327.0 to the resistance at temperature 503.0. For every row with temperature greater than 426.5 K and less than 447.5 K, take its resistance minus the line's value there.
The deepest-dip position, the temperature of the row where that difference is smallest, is 432.0 K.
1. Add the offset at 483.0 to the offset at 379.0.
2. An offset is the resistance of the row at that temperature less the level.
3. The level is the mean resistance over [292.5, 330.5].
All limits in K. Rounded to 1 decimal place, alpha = 4.2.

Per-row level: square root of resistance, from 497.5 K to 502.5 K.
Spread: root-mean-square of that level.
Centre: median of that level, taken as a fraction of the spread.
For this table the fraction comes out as 1.003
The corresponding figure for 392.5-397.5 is 1.000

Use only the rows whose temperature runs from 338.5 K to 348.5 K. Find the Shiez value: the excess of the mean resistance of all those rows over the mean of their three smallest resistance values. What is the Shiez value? 1.49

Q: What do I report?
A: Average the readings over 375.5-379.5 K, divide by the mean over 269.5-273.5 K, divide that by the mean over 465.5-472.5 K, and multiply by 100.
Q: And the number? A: 5.1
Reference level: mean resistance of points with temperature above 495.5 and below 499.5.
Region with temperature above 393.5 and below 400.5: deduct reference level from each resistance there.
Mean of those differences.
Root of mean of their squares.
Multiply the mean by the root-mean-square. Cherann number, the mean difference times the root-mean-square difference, 20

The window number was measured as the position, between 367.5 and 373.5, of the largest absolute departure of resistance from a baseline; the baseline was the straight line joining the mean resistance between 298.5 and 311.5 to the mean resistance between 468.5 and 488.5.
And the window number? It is 370.0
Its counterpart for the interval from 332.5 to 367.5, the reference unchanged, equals 349.0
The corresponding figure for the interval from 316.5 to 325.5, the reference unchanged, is 318.0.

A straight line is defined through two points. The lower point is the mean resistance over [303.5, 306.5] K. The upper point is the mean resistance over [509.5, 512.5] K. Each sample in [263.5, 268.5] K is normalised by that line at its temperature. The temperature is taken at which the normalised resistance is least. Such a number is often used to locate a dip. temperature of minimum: 268.0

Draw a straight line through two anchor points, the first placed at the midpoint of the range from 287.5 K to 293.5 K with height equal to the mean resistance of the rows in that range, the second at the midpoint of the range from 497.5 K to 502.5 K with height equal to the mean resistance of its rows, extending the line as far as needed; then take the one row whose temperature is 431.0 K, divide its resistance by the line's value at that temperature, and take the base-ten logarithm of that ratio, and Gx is 0.06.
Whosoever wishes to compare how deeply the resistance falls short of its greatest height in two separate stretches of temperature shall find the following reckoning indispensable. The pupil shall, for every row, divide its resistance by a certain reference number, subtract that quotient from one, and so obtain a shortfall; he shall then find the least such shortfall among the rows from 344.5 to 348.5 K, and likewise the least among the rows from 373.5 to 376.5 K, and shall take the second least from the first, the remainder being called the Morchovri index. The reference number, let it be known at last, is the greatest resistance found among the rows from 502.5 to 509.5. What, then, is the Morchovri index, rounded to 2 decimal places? 0.21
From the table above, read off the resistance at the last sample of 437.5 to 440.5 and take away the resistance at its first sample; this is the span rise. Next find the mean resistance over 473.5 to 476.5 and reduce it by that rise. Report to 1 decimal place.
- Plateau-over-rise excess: 22.3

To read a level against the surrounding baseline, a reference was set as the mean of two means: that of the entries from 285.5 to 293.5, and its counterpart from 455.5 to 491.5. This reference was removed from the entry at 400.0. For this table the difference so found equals 3.5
